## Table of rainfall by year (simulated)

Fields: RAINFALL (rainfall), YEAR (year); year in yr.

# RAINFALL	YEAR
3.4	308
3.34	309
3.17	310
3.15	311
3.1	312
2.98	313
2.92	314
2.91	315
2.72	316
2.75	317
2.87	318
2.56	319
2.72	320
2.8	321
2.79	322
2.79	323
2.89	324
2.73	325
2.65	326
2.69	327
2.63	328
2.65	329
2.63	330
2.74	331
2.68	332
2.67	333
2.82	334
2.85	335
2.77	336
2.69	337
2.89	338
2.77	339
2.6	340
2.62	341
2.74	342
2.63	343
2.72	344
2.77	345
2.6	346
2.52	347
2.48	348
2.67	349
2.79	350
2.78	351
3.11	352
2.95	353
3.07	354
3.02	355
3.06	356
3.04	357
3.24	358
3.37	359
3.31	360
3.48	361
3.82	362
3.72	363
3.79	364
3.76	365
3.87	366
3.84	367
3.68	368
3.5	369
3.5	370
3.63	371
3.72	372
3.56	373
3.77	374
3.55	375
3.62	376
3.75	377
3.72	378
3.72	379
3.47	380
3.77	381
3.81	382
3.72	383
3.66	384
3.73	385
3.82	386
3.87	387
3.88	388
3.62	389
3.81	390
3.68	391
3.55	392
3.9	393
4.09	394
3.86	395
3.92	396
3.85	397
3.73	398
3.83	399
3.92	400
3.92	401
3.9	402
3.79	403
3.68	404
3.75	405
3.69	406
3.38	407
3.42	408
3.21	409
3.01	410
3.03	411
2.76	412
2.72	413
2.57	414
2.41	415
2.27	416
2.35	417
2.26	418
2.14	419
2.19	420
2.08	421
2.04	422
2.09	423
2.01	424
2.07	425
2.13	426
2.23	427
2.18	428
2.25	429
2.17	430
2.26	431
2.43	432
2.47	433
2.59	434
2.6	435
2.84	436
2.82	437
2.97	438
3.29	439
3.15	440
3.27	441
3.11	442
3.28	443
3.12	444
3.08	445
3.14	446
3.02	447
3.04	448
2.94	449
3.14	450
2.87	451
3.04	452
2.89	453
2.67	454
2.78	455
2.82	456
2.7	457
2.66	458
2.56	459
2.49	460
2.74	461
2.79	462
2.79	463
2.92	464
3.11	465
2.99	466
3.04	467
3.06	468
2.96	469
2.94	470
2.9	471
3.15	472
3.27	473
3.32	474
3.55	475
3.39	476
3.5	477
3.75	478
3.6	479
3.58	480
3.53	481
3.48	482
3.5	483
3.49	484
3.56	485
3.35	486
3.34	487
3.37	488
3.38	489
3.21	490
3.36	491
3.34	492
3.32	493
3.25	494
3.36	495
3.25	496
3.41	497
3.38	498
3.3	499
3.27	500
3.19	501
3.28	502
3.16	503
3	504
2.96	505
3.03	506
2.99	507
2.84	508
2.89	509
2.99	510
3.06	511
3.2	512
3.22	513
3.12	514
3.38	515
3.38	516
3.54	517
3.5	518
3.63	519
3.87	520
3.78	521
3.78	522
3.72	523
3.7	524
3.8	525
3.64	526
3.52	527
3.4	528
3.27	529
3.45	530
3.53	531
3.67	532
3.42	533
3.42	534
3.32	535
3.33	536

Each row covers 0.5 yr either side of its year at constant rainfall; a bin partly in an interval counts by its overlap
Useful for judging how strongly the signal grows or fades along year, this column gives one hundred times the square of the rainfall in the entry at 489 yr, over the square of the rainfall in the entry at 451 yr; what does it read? 139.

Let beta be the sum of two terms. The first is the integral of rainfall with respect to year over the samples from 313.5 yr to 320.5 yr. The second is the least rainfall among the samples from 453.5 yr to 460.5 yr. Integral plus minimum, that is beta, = 21.9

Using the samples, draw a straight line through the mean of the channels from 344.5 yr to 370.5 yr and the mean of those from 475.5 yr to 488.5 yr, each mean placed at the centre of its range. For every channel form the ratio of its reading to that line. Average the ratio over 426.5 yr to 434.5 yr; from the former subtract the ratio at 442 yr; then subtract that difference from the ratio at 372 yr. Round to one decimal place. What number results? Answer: 1.4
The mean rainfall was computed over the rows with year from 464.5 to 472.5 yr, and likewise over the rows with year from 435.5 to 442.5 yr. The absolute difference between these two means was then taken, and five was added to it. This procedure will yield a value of 5.05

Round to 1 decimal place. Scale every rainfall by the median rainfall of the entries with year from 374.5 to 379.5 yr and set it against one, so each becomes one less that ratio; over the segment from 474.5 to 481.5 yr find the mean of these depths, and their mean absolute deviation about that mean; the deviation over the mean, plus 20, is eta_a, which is 20.5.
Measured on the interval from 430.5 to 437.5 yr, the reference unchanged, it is 20.1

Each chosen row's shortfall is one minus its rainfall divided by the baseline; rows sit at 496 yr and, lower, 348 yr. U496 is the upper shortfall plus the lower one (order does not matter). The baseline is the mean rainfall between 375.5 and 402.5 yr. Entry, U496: 0.49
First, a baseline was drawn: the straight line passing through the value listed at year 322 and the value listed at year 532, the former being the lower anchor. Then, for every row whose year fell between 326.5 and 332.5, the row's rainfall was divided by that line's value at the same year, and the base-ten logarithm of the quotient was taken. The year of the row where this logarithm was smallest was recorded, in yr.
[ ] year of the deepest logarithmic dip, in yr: 330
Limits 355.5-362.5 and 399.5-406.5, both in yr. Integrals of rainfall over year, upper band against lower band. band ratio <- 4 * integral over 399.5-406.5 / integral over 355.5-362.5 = 4.6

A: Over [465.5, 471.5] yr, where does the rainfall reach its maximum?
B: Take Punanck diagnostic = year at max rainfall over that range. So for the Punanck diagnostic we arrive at 468 yr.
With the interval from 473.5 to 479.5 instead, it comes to 478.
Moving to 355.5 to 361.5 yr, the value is 361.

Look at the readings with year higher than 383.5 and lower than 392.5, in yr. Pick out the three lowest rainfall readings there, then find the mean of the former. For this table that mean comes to 3.6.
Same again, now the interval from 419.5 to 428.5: 2.0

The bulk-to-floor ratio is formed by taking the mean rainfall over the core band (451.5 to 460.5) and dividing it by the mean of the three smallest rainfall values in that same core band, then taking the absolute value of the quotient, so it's 1.06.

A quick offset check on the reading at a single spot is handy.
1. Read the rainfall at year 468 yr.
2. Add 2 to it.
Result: 5.1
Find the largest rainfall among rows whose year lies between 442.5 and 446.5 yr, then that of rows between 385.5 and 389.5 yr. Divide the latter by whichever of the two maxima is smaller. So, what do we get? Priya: 1.18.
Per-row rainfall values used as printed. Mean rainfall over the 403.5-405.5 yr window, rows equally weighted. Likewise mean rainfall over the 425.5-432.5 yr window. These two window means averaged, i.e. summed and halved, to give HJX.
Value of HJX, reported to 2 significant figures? 3.0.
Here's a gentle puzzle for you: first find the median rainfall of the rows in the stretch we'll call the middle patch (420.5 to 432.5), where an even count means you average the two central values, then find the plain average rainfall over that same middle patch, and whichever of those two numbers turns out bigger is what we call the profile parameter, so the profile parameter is 2.2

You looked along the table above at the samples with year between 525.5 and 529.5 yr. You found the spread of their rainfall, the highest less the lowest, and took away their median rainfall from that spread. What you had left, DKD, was -3.1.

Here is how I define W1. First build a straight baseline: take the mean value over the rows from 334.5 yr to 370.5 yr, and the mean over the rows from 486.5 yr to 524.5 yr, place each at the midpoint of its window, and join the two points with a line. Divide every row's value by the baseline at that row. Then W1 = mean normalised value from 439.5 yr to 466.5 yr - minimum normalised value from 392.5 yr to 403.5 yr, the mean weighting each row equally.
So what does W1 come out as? -0.3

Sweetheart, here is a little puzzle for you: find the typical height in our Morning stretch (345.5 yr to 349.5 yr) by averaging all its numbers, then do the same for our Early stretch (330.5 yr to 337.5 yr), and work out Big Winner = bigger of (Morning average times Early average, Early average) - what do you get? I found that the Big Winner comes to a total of 7.0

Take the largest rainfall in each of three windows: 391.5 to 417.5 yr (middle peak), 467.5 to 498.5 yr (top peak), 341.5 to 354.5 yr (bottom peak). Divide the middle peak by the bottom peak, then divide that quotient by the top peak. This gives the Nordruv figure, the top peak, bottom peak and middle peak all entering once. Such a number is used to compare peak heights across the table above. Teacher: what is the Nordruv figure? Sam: 0.351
